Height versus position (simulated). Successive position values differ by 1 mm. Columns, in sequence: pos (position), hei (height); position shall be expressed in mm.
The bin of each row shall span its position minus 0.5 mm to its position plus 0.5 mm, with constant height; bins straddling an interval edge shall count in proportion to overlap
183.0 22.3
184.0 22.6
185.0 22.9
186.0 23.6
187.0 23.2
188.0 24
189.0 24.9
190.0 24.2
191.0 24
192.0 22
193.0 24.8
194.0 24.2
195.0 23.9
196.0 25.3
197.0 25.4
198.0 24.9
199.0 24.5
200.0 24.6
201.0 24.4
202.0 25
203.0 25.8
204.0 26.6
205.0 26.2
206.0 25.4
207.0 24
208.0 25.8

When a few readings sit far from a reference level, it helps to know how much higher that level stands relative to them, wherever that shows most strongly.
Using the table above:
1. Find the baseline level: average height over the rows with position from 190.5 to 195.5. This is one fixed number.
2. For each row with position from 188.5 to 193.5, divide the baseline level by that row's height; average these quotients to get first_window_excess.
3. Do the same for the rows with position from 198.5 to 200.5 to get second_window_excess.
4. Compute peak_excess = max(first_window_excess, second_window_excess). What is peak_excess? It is 0.994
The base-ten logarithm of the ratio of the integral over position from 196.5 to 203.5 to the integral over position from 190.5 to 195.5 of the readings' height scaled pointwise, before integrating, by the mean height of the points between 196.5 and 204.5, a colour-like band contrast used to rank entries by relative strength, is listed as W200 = 0.17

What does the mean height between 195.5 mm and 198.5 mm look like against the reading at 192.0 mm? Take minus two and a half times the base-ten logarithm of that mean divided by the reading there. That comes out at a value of -0.15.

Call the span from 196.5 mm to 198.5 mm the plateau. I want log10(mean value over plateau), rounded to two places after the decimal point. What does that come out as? 1.40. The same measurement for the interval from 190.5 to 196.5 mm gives 1.38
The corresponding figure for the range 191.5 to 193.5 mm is 1.37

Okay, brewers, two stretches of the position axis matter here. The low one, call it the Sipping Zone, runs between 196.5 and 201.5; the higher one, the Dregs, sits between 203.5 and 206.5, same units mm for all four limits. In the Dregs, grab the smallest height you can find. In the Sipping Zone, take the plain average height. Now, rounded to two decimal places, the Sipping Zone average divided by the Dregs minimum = 0.97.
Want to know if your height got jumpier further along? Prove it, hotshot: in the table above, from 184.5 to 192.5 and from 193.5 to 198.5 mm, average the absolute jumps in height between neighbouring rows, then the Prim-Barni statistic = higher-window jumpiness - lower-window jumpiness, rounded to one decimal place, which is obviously -0.2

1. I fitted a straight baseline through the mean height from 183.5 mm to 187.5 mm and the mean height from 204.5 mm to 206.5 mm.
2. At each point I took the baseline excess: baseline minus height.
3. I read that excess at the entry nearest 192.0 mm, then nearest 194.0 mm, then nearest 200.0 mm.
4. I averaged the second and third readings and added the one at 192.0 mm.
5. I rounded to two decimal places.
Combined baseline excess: 2.20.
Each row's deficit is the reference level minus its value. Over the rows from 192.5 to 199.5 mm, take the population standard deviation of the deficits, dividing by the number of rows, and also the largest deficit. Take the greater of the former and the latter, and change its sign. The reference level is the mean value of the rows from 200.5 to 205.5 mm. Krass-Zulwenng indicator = -1.7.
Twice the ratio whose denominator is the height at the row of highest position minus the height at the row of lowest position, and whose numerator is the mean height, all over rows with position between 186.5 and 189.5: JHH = 28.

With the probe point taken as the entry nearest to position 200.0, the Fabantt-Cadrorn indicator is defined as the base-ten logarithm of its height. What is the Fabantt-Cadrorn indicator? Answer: 1.39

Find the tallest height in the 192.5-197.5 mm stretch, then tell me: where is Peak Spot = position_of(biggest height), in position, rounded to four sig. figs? 197.0 mm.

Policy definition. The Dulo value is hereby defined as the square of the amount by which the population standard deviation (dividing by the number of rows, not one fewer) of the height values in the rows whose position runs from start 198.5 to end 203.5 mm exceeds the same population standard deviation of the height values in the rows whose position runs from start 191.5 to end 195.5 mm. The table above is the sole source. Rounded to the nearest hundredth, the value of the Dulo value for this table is 0.29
